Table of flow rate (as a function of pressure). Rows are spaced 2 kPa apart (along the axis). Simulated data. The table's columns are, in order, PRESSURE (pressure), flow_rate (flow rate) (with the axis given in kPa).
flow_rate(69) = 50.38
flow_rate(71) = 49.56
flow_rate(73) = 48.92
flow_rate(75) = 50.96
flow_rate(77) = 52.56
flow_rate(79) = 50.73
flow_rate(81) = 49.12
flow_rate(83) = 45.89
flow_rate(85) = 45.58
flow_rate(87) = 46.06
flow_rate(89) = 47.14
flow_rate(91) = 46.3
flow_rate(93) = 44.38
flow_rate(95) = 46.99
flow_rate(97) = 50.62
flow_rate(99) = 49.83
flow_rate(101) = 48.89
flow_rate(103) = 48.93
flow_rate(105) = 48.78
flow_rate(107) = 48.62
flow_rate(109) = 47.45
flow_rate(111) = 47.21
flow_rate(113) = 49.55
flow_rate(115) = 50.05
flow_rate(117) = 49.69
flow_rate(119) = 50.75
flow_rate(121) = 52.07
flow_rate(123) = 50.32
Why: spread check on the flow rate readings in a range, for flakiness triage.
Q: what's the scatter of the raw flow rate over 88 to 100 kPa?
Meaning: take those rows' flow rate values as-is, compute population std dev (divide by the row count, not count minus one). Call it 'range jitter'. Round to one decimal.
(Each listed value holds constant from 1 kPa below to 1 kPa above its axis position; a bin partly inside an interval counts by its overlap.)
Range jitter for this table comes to 2.1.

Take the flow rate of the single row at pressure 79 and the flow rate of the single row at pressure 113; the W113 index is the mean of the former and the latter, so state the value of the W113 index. 50.1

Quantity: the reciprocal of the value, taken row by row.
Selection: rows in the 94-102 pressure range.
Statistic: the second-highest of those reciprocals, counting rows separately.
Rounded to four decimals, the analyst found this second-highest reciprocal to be 0.0205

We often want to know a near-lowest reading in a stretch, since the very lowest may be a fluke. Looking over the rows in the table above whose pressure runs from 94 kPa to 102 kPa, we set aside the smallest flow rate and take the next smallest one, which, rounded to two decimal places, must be 48.89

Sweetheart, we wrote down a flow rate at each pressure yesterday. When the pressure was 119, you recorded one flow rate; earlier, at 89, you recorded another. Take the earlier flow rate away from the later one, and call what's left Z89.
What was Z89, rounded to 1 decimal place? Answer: 3.6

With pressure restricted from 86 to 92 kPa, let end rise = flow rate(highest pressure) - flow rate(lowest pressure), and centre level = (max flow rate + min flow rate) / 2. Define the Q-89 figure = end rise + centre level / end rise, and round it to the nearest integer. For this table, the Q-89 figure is 194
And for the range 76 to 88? -14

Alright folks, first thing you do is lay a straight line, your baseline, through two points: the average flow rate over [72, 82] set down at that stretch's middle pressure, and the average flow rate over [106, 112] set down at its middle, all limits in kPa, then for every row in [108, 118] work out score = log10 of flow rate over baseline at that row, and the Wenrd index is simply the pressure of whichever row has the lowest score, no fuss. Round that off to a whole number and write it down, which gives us 111 kPa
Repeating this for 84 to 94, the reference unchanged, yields 93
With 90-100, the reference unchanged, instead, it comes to 93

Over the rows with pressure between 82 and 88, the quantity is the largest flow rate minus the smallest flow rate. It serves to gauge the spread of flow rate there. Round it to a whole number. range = 0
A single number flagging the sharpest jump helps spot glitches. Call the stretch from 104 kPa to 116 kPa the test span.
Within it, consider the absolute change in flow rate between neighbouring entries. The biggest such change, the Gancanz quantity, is 2.3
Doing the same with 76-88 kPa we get 3.2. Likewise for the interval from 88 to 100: 3.6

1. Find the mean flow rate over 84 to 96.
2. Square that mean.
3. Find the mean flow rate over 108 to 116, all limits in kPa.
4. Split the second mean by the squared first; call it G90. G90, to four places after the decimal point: 0.0229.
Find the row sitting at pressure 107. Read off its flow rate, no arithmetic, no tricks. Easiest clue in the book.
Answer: 48.62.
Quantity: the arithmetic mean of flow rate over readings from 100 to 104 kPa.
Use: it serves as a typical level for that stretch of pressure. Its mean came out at 48.9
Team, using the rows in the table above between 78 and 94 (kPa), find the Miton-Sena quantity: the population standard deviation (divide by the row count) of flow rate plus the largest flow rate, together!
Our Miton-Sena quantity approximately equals 52.7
